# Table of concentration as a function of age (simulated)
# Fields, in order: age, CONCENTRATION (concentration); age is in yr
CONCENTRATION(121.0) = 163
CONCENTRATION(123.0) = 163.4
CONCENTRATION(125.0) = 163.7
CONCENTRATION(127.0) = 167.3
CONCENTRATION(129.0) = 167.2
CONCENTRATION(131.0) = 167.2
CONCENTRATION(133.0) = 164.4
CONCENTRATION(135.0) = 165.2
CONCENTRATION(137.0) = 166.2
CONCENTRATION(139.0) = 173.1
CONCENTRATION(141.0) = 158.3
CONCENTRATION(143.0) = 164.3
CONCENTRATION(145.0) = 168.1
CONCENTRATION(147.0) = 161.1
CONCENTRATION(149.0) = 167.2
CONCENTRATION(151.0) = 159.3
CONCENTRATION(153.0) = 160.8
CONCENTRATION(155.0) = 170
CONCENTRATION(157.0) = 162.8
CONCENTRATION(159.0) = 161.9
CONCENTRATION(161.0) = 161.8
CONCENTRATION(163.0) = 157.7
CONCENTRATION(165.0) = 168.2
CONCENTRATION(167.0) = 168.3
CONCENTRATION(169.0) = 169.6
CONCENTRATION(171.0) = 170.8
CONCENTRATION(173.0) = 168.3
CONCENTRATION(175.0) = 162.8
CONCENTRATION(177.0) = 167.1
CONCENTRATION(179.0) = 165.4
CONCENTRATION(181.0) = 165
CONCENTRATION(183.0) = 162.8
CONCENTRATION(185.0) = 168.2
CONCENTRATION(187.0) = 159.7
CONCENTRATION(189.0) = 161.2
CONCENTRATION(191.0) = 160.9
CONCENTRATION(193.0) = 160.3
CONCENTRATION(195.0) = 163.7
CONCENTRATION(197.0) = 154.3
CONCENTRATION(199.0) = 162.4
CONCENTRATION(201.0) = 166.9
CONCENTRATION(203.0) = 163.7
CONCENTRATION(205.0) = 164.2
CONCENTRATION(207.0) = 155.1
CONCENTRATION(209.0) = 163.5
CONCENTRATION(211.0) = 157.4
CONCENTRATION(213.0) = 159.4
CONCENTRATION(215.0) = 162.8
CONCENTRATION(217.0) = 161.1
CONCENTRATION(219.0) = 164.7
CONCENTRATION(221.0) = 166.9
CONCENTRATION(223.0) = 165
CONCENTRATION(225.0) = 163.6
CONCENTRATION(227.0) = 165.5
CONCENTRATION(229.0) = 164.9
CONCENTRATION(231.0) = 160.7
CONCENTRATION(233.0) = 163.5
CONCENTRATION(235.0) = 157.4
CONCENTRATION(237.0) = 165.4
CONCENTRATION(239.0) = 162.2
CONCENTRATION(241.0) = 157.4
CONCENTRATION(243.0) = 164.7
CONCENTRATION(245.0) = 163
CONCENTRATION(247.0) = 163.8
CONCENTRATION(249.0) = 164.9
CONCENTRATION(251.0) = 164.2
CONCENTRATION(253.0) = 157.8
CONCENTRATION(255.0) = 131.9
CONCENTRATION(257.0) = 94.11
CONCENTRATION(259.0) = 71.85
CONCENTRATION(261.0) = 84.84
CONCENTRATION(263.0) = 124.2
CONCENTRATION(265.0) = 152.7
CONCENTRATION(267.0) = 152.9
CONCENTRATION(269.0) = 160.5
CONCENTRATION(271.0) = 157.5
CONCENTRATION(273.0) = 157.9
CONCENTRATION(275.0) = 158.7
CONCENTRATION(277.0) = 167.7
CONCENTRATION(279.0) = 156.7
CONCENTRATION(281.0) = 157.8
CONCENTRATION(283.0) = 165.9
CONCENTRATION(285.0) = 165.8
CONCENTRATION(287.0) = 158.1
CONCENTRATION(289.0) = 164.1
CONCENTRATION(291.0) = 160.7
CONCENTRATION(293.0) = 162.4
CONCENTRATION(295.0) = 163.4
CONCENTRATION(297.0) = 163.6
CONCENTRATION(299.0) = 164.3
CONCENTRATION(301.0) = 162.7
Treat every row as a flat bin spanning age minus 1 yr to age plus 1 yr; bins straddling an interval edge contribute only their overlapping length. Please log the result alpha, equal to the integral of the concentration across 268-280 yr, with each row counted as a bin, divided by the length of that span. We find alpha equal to 160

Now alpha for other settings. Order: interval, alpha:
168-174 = 170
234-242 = 161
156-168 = 163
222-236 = 163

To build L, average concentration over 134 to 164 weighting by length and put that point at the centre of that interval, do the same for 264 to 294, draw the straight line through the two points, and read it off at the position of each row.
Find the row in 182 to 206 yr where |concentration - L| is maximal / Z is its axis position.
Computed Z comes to 197.0 yr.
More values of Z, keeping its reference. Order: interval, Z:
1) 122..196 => 139.0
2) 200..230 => 207.0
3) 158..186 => 171.0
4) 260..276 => 261.0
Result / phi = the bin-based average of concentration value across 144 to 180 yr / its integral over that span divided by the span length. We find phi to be 165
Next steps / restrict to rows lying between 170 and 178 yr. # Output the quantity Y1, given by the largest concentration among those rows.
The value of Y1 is 170.8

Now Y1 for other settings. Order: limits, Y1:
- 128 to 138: 167.2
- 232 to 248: 165.4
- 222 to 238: 165.5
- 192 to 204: 166.9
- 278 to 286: 165.9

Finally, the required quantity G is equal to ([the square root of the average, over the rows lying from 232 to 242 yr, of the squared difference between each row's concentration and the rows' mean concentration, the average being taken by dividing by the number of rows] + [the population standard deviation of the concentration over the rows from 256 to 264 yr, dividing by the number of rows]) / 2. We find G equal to 11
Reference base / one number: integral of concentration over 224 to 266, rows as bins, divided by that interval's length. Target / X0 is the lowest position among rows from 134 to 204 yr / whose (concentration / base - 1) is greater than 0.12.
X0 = 137.0 yr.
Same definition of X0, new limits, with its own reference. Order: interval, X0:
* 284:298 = 285.0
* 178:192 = 179.0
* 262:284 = 277.0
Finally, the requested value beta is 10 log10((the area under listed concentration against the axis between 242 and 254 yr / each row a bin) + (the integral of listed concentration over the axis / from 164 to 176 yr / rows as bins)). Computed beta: 35.99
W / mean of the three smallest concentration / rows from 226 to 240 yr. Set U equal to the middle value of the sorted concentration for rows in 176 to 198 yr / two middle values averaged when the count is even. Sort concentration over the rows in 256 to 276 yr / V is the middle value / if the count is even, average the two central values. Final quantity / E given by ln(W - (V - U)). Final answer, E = 5.14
